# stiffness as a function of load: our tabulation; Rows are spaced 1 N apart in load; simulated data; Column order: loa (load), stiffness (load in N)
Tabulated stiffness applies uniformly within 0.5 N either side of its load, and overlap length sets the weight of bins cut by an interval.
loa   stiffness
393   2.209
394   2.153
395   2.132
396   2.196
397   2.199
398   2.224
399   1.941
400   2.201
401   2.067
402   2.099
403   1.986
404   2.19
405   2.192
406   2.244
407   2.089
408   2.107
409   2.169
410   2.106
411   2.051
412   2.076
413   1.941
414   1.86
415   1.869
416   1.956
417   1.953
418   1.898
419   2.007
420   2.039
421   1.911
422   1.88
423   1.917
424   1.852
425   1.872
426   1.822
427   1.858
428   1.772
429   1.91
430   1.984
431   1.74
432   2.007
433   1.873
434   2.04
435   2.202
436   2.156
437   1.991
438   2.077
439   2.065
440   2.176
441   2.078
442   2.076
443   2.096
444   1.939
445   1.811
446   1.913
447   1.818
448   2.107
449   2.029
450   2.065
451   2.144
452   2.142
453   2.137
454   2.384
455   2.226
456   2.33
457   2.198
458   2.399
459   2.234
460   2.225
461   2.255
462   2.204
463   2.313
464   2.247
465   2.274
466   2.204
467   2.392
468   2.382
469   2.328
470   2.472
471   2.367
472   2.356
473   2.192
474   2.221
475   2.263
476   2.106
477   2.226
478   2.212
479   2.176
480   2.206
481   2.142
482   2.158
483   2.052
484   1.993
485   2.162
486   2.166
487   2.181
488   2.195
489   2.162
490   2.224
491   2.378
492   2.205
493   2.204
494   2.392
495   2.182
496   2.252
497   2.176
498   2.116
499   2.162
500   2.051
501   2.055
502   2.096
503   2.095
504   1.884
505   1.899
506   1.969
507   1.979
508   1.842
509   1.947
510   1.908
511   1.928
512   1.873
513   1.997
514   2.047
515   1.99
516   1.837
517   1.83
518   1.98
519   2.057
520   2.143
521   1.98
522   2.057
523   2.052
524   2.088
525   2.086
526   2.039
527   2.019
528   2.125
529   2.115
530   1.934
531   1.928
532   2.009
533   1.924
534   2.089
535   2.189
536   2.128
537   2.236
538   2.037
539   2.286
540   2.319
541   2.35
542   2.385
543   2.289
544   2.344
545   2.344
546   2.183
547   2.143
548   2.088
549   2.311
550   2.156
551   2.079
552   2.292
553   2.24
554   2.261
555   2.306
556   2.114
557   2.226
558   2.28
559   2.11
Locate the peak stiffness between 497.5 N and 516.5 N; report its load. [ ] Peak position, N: 499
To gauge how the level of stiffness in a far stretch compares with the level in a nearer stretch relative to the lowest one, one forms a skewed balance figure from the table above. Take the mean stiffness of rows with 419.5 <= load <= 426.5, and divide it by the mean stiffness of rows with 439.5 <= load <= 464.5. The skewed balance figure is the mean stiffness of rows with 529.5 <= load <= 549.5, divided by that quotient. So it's 2.45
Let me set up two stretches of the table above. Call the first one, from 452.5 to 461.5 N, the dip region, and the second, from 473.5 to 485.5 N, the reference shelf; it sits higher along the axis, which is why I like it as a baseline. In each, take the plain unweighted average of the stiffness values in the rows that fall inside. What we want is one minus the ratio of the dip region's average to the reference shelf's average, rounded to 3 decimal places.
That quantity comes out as -0.049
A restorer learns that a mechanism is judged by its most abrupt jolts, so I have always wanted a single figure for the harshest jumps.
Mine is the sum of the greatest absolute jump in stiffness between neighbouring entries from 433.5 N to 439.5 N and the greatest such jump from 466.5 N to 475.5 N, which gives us 0.329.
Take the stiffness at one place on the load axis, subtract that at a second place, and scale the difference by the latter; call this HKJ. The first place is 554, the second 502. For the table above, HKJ 0.08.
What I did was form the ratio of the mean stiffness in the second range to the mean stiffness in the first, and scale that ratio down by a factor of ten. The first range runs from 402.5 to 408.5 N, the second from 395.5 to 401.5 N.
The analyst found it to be 0.100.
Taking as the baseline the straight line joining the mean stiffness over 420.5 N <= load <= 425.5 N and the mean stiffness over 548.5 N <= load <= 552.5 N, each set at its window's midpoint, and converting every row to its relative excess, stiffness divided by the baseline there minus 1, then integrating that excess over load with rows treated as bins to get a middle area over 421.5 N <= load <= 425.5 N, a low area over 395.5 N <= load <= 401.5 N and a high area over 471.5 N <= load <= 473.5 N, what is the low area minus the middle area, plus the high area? 1.3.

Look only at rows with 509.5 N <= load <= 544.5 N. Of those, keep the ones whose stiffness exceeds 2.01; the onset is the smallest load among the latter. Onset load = 514 N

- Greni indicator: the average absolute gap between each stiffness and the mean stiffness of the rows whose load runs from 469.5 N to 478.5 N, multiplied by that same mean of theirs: 0.20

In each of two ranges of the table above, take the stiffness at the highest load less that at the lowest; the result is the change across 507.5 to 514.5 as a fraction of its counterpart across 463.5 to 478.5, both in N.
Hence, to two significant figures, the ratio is -5.9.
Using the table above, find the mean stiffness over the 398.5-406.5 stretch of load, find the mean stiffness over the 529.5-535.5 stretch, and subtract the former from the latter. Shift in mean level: -0.10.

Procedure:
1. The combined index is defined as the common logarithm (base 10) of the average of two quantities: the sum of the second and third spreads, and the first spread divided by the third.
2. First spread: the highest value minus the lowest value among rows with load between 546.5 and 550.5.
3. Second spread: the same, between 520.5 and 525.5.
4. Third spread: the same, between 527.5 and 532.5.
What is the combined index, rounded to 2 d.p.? -0.14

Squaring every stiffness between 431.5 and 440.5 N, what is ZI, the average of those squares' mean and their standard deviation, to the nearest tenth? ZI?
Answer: 2.3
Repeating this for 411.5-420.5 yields 2.1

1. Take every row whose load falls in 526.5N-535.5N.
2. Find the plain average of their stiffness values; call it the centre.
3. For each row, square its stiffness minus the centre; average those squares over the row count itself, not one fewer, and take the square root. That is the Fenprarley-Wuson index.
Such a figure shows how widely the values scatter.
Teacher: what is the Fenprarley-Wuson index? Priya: 0.092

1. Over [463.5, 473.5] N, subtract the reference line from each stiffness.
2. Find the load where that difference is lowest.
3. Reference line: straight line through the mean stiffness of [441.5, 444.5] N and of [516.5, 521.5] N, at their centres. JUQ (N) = 473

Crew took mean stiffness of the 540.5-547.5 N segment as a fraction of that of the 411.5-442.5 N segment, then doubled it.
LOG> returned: 2.33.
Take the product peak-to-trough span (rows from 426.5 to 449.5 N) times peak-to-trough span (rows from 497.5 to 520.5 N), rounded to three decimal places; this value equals 0.153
